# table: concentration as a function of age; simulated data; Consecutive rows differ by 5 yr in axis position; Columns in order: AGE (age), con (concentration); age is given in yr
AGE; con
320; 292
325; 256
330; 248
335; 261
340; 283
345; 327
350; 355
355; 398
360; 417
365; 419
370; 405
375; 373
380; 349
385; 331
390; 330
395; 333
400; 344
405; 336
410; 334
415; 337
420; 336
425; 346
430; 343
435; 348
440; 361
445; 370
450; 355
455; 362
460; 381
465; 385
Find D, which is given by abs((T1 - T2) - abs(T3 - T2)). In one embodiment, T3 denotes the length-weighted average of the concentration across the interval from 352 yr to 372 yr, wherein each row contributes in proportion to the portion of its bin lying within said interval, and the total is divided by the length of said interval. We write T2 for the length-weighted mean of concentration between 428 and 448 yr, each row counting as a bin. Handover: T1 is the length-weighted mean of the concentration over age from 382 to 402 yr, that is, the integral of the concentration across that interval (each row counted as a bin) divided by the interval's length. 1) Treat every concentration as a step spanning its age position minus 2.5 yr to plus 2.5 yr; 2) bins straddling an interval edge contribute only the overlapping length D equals 74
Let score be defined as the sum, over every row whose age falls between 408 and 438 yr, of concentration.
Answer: 2044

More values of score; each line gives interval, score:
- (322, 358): 2128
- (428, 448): 1422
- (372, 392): 1383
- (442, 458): 1087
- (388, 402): 1007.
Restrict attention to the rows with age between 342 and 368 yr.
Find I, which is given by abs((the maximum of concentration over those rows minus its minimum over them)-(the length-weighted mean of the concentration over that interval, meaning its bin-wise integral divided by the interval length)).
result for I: 290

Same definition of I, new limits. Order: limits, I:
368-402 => 276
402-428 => 326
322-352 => 180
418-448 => 317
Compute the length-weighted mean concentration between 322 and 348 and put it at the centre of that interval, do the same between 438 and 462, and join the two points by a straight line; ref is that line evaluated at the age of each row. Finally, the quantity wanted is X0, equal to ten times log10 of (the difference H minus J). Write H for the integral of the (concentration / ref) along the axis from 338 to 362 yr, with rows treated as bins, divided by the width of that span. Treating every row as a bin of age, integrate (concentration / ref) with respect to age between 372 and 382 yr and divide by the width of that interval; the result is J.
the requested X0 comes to -12.5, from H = 1.23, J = 1.18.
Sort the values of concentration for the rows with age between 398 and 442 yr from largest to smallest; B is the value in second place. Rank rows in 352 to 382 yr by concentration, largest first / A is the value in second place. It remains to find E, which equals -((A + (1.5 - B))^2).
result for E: -4970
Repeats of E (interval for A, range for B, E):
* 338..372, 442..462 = -2352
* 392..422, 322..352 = -132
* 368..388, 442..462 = -20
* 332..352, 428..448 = -1056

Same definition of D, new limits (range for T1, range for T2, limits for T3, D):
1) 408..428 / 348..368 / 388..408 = 123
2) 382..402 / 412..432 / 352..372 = 74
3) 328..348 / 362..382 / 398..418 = 156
